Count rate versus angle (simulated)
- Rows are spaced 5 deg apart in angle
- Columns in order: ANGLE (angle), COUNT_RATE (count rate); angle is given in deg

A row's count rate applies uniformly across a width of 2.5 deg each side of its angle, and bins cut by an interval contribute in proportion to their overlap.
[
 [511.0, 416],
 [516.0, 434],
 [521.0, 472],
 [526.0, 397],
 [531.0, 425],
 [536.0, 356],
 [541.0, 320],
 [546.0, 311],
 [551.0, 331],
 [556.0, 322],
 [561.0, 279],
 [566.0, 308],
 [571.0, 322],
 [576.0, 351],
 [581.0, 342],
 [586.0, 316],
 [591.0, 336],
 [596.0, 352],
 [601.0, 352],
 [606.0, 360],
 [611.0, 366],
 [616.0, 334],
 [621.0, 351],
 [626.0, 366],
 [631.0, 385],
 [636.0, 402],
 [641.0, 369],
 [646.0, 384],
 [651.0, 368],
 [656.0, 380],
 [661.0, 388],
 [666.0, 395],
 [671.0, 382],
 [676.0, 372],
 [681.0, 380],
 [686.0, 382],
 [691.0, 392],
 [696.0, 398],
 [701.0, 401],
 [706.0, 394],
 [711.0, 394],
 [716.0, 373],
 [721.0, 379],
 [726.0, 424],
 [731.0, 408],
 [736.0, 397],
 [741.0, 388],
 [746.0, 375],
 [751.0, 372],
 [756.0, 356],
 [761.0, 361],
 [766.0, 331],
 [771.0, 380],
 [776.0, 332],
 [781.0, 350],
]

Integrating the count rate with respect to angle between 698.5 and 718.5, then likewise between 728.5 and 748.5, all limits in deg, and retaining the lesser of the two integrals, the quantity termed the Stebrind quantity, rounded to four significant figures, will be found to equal 7810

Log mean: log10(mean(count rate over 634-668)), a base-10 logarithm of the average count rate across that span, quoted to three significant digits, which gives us 2.58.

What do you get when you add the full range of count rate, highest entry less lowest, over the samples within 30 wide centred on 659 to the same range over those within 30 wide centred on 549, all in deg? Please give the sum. 104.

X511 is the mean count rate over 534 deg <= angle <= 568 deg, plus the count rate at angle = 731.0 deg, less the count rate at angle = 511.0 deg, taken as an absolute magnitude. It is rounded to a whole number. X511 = 310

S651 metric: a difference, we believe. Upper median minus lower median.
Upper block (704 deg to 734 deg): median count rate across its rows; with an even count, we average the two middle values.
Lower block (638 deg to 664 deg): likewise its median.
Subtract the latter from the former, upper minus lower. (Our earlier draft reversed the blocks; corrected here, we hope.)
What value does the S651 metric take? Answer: 14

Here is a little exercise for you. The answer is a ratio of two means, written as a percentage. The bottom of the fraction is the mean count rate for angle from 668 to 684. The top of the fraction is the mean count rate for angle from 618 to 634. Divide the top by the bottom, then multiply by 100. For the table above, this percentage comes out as 97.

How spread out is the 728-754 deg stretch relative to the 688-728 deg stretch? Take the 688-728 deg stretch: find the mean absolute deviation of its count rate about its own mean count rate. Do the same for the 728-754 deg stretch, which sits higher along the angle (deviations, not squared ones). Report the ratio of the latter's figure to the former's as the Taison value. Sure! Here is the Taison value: 1.2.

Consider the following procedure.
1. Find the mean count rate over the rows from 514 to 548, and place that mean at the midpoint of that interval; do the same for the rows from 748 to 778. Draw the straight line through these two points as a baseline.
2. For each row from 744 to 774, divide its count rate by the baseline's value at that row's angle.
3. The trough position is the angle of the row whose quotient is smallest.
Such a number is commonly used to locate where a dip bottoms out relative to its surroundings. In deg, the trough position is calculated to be 766.0 deg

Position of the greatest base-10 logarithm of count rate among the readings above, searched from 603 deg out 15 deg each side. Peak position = 611.0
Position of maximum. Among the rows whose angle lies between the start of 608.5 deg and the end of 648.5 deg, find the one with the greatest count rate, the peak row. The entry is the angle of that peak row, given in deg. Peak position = 636.0 deg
